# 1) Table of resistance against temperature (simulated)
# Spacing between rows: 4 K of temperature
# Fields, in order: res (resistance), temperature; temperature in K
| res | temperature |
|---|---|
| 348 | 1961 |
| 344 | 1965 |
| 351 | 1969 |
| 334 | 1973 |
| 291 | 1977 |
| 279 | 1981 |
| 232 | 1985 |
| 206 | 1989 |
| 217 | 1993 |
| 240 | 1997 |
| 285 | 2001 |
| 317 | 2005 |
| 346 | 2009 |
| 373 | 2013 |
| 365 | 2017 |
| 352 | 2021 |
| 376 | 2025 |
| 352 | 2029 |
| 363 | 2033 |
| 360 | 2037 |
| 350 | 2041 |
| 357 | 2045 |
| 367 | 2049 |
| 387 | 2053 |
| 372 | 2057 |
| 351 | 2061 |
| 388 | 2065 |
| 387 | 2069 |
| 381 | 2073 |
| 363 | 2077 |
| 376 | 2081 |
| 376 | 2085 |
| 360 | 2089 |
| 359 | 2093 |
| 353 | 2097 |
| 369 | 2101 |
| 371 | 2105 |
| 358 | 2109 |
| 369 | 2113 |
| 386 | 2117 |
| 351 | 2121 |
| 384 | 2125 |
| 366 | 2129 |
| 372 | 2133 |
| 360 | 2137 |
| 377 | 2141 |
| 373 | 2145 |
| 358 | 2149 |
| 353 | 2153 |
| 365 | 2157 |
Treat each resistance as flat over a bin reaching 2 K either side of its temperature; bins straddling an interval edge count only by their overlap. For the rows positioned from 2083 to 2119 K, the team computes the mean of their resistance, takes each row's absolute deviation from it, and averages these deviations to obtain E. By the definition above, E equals 8.2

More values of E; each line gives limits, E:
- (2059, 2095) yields 11.5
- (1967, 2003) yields 41.6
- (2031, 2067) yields 11.0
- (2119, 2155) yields 9.3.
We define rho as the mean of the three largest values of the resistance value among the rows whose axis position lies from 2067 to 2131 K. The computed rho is 386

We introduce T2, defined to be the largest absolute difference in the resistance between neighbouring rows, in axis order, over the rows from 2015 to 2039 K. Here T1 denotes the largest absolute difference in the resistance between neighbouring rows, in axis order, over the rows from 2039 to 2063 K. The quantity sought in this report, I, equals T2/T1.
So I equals 1.14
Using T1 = 21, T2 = 24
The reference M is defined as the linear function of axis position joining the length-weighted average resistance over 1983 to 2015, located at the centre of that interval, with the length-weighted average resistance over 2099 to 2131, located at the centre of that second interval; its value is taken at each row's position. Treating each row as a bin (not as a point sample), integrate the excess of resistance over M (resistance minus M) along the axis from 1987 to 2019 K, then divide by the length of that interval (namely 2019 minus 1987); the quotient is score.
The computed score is 13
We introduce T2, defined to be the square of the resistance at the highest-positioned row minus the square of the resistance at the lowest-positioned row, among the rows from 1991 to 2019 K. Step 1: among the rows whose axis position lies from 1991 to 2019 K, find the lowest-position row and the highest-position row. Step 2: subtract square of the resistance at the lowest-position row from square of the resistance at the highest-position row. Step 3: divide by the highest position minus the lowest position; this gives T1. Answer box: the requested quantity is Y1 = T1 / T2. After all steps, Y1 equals 0.04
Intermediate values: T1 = 3589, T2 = 86136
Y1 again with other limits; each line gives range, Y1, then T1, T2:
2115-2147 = 0.04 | -352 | -9867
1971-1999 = 0.04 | -2248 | -53956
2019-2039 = 0.06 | 356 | 5696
